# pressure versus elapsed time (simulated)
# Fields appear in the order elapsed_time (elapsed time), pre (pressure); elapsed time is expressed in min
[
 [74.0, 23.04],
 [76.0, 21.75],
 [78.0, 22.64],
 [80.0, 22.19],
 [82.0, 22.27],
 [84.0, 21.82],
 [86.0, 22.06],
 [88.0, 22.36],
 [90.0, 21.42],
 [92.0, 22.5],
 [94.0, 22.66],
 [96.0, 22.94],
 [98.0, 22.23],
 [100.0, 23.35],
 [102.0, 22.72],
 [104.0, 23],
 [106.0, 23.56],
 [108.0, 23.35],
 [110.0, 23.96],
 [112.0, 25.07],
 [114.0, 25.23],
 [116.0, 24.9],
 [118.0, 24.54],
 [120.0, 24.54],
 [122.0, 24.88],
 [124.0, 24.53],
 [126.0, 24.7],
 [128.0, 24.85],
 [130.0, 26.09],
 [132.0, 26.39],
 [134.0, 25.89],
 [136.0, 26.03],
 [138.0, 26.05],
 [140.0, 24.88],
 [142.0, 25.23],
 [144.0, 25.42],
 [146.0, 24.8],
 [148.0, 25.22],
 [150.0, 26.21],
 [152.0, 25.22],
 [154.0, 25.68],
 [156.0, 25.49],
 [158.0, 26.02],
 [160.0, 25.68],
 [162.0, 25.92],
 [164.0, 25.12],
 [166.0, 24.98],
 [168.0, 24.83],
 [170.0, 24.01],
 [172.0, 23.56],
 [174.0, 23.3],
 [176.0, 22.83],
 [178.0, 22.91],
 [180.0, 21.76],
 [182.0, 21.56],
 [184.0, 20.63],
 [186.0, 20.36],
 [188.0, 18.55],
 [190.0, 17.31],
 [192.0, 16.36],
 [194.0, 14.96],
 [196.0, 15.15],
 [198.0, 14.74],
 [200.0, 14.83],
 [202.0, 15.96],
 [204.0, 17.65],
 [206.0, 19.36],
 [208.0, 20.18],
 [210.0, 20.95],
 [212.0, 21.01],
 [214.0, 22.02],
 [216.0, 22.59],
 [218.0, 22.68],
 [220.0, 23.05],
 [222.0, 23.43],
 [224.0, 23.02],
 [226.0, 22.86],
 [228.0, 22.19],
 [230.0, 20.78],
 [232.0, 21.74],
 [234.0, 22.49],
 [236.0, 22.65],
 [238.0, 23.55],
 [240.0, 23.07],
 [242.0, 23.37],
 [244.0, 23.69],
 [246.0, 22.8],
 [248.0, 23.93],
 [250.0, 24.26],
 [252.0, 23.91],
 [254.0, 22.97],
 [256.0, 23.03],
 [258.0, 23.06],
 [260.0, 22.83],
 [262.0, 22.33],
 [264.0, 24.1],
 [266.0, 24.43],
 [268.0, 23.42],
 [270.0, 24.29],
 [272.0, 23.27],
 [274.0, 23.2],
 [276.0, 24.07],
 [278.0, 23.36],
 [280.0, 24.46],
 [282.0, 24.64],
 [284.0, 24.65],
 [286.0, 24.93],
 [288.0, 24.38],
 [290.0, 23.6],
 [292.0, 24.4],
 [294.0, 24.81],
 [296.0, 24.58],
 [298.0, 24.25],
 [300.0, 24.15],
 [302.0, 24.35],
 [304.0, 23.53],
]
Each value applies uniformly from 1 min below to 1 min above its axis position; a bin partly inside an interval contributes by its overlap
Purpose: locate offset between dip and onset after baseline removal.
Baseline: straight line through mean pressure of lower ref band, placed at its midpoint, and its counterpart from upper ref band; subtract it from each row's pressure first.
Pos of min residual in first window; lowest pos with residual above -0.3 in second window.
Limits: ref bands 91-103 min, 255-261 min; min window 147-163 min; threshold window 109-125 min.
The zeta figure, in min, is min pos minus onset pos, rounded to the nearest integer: 42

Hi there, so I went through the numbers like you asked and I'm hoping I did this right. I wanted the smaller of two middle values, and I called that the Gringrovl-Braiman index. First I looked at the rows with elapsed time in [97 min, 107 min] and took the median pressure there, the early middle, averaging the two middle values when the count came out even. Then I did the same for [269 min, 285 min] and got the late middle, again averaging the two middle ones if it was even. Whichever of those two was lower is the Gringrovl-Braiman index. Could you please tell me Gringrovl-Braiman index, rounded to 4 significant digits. 23.00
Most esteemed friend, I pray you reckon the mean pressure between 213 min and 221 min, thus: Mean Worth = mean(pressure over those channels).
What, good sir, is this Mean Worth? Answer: 22.6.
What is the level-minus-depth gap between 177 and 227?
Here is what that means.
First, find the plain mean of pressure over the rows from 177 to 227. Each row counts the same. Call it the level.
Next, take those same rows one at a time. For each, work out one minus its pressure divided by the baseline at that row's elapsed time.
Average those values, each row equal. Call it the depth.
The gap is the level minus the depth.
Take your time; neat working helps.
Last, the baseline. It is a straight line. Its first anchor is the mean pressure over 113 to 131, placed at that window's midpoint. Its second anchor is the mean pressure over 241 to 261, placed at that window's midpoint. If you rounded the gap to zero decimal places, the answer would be 20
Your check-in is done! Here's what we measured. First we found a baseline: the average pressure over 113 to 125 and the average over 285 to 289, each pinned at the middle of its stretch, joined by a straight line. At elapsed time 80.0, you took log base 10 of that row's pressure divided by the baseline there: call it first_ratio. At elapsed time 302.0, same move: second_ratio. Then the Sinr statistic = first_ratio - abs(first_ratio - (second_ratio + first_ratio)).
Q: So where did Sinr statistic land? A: -0.053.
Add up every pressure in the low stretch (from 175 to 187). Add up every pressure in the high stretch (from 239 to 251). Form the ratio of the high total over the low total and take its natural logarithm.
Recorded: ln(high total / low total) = 0.08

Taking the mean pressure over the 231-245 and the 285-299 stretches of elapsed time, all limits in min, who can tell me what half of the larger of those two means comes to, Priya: 12.2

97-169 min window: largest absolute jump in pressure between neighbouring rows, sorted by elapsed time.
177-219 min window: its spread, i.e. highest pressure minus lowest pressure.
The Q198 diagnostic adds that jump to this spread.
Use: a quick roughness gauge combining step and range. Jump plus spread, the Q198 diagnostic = 9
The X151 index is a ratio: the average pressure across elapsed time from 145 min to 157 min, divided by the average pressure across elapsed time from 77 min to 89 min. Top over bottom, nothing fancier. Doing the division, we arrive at 1.14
